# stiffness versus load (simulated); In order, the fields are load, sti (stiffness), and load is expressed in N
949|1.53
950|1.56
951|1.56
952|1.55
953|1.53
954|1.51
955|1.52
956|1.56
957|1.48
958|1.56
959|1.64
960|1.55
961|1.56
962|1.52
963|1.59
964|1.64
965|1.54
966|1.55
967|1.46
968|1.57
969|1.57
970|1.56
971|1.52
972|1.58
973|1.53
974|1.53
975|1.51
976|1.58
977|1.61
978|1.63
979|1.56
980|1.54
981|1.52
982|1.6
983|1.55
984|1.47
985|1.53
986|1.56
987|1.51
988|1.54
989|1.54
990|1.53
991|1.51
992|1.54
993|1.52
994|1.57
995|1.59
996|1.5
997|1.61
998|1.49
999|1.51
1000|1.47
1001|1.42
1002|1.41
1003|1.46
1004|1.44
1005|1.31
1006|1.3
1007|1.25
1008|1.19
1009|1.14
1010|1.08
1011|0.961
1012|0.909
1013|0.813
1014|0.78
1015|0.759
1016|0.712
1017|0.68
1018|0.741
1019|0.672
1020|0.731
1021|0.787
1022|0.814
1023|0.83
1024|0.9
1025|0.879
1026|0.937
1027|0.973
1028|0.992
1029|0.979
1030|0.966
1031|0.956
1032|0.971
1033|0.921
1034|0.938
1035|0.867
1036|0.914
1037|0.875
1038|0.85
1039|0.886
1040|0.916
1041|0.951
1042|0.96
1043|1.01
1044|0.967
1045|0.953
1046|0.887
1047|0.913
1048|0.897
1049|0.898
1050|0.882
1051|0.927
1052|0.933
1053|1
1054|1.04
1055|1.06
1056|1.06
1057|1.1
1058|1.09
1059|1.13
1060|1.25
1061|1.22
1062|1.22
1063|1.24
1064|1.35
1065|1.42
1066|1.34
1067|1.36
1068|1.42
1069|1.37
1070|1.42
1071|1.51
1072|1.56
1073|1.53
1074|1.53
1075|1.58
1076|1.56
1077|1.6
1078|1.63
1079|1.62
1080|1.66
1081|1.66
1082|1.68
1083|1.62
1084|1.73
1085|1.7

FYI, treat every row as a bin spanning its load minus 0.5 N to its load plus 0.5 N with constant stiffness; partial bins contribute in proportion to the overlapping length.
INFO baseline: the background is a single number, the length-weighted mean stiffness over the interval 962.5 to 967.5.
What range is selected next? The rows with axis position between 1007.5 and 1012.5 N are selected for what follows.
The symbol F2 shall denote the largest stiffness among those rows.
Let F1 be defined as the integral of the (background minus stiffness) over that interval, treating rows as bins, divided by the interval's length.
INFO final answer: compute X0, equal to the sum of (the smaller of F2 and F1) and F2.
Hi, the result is 1.690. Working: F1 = 0.500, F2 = 1.19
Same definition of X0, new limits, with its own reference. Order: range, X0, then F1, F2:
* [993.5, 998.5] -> 1.614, 0.004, 1.61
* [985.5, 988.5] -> 1.579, 0.019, 1.56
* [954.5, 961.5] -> 1.643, 0.003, 1.64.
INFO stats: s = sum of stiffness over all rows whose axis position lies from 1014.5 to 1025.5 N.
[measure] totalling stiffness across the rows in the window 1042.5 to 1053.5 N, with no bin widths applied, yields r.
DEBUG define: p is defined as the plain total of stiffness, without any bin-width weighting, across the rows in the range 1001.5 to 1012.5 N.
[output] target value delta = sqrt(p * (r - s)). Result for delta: 5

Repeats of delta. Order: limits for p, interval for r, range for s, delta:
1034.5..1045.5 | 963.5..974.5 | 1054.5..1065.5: 6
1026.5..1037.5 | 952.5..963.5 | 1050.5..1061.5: 7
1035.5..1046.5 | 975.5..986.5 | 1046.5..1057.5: 8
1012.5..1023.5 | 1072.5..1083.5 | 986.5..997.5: 2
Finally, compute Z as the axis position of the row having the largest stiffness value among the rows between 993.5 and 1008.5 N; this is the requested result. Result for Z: 997 N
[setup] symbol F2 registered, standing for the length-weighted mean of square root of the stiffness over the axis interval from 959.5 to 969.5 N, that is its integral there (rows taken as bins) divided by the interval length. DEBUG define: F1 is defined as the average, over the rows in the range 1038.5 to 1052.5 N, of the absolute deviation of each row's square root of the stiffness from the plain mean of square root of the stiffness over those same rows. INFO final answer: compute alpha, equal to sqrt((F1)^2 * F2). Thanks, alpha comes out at 0.017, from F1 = 0.016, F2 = 1.25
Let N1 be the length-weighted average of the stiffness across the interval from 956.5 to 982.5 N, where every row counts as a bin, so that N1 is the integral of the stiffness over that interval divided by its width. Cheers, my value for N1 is 1.56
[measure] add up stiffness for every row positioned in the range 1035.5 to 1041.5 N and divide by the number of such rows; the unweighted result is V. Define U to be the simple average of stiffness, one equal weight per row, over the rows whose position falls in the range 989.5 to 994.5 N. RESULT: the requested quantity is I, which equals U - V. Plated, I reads 0.64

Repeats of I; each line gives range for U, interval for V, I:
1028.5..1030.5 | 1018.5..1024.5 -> 0.18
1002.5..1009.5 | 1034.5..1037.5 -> 0.41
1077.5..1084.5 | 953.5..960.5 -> 0.11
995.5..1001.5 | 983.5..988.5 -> -0.02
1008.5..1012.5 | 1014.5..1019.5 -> 0.31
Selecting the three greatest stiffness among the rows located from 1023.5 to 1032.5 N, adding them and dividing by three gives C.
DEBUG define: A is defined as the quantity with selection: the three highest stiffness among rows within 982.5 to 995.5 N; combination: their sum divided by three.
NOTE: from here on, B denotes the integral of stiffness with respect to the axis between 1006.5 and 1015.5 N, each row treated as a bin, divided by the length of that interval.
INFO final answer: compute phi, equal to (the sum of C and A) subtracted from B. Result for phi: -1.6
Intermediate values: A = 1.57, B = 0.99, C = 1.0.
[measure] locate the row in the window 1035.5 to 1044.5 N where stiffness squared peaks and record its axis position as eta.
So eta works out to 1043 N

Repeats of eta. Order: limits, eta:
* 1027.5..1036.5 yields 1028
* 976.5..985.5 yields 978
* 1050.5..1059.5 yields 1059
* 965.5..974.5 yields 972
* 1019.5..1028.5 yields 1028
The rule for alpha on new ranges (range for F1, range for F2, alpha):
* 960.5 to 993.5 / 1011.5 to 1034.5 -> 0.012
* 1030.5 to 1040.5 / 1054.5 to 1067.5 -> 0.018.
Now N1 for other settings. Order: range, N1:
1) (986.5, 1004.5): 1.51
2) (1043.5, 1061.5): 1.01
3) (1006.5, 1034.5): 0.90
